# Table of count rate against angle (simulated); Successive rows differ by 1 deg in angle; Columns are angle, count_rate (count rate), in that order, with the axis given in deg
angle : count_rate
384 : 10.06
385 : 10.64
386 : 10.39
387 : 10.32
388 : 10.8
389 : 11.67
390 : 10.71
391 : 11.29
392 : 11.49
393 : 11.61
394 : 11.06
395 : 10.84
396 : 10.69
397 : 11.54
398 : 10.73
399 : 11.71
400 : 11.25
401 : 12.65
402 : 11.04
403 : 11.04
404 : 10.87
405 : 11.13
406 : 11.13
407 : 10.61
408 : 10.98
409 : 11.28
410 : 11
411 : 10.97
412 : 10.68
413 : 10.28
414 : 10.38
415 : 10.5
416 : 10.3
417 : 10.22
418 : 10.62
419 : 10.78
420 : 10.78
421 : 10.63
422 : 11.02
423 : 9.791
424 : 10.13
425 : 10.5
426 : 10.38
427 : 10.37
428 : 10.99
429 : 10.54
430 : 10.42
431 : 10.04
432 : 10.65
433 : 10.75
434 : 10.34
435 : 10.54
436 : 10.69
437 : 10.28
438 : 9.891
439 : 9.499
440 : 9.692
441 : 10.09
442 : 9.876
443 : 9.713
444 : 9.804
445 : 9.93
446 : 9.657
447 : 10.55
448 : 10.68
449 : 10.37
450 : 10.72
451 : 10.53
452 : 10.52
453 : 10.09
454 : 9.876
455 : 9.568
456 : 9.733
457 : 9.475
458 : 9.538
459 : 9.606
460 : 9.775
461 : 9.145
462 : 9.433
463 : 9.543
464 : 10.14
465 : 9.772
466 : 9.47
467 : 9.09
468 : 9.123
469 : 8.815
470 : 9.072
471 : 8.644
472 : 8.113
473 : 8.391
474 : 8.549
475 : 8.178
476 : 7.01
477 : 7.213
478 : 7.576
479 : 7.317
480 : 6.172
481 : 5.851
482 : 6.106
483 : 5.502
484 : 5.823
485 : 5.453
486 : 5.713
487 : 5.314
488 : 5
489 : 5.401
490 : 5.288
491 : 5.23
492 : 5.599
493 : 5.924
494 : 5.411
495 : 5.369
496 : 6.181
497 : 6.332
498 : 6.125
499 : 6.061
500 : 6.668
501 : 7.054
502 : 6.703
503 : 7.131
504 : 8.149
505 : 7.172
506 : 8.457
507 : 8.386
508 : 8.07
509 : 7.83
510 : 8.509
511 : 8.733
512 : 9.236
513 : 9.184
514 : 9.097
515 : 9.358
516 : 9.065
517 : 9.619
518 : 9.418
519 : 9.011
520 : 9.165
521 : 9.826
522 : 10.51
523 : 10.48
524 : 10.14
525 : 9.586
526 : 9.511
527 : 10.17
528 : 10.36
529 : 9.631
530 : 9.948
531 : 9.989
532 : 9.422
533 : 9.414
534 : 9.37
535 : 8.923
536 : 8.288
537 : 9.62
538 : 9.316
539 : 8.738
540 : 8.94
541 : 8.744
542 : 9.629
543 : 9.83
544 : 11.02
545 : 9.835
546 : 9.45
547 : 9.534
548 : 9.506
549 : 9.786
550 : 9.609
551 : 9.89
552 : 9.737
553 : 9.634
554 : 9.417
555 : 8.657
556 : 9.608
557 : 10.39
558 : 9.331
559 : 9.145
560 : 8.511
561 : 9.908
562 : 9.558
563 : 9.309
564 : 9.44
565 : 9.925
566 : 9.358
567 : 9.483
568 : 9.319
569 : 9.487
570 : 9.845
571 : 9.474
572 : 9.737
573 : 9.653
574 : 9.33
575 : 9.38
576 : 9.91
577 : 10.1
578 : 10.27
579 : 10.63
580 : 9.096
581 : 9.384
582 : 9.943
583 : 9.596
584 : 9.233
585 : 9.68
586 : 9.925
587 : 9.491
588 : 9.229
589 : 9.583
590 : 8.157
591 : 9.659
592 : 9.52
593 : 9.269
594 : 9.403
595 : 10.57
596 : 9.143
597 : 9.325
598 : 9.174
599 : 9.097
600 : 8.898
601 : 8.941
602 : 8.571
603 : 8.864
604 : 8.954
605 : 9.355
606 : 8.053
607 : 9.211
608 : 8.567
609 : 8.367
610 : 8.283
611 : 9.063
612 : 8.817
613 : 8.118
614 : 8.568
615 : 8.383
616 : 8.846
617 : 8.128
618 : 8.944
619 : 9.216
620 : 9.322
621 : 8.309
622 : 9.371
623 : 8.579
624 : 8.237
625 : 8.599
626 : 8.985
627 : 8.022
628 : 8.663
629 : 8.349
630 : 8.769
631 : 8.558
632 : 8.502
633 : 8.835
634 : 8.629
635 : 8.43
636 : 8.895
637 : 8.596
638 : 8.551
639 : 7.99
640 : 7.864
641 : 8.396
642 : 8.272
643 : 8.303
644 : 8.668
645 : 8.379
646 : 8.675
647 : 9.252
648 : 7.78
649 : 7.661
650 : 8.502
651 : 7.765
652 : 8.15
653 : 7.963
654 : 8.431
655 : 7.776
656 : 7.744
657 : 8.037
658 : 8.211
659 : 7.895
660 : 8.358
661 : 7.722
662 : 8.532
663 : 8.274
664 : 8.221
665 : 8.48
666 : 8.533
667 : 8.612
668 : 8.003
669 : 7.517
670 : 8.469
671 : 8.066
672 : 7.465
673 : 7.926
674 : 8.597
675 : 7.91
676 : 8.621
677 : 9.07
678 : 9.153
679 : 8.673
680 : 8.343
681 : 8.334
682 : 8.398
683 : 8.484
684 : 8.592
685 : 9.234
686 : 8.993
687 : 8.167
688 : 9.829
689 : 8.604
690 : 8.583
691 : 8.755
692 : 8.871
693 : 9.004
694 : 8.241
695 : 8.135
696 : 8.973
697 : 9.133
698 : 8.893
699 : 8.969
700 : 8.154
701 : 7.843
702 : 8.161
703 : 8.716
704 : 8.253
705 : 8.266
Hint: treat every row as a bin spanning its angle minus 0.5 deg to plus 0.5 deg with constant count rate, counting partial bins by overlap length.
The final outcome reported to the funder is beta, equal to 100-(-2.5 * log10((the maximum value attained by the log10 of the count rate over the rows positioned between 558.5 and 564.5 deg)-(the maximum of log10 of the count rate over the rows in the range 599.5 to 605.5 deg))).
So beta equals 96.0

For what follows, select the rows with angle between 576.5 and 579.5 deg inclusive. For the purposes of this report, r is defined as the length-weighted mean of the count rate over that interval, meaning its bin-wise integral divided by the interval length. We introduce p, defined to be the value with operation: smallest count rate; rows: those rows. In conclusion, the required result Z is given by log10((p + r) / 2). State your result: 1.01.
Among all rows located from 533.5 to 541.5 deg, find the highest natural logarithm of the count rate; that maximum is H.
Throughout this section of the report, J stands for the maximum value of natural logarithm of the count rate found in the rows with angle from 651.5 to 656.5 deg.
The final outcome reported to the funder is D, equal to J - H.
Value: -0.1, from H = 2.26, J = 2.13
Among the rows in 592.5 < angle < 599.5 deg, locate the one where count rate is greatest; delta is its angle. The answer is 595 deg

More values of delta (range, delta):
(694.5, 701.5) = 697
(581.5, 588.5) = 582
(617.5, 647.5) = 622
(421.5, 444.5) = 422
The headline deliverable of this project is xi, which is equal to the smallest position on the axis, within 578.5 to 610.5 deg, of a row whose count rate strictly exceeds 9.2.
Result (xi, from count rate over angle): 579 deg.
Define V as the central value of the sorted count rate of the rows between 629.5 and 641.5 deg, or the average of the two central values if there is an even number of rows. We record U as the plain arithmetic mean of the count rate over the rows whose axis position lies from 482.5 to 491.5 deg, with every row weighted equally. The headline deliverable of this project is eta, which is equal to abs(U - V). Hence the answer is 3.14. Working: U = 5.4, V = 8.6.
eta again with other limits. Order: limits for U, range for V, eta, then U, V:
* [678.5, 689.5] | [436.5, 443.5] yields 1.18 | 8.7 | 9.9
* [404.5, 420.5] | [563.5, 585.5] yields 1.19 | 10.7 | 9.5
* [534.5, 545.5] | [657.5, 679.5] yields 1.04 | 9.4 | 8.3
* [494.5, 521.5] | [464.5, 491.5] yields 0.78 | 8.0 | 7.2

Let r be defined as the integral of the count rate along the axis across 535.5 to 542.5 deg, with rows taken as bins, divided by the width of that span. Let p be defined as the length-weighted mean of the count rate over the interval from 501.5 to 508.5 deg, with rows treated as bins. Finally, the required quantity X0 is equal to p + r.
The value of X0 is 16.8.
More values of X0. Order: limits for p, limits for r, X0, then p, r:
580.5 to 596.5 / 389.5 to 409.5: 20.7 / 9.5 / 11.2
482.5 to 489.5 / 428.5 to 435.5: 15.9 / 5.5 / 10.5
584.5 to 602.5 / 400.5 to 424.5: 20.1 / 9.3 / 10.8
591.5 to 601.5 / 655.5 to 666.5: 17.5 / 9.3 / 8.2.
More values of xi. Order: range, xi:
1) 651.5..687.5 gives 685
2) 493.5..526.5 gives 512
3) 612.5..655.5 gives 619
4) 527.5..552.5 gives 528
